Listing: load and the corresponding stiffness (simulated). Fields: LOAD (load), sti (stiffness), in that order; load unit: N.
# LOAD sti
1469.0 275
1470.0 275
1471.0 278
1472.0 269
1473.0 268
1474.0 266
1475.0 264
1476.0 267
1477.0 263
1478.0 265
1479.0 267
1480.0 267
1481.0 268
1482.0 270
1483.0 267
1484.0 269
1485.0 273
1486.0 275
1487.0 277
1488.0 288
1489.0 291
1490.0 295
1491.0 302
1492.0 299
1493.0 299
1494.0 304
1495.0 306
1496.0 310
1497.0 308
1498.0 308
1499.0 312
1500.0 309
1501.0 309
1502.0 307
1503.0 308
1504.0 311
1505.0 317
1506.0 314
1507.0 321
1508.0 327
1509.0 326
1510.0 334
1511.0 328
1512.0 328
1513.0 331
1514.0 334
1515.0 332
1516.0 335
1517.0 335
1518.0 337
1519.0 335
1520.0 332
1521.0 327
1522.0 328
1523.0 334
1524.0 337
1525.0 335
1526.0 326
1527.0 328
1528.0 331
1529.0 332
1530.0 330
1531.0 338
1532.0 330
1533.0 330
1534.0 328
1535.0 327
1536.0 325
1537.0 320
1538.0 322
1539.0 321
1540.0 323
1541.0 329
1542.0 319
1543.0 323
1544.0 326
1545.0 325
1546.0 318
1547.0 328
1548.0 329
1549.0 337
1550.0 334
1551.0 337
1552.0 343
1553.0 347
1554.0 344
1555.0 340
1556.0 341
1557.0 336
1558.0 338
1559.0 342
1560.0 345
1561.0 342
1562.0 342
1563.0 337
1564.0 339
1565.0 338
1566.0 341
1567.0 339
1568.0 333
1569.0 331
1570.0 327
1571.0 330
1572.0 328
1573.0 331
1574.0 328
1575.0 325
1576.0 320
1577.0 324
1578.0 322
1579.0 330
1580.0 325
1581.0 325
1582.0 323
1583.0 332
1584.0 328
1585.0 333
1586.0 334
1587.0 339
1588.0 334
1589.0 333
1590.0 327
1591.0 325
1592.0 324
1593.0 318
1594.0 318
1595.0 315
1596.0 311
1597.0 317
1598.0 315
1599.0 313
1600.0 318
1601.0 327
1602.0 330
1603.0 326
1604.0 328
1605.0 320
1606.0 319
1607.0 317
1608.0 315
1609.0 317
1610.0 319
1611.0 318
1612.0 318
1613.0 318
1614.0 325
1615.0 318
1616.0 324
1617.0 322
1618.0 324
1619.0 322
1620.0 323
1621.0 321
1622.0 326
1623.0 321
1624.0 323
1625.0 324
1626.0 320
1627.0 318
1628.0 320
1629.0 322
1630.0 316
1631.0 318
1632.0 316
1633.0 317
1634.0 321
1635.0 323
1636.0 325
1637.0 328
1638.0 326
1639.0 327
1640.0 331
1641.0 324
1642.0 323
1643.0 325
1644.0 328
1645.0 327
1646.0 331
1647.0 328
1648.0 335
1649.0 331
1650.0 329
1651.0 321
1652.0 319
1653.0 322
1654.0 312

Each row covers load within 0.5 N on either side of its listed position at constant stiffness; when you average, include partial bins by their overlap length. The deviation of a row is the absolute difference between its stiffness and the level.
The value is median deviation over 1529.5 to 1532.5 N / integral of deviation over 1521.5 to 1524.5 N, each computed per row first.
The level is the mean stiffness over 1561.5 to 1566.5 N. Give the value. 0.5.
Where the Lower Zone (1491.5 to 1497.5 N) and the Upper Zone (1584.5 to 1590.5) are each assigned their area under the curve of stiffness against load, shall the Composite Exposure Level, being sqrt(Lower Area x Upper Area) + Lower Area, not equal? 3737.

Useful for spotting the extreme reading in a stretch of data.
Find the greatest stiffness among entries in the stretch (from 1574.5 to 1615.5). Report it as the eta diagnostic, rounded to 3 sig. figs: 339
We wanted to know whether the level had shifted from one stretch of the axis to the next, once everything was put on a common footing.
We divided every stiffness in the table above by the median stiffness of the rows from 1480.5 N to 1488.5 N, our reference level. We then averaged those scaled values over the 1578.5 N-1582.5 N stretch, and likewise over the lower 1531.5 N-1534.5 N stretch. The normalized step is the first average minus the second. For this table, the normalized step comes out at -0.013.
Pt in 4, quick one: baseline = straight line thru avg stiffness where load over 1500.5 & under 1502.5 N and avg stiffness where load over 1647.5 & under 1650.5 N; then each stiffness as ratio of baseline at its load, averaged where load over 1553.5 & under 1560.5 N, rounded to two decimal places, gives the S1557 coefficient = 1.08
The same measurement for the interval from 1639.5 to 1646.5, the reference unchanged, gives 0.99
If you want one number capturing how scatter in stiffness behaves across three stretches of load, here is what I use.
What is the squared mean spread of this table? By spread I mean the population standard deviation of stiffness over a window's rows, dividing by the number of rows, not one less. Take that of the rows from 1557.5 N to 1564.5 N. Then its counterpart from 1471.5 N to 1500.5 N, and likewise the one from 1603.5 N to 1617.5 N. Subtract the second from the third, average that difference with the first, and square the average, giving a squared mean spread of 34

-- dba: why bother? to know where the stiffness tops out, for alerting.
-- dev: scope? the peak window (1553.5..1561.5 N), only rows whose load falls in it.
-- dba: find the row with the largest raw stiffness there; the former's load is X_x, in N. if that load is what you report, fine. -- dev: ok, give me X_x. 1560.0 N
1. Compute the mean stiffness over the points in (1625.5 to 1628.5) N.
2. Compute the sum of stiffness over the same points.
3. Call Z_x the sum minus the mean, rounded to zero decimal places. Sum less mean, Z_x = 639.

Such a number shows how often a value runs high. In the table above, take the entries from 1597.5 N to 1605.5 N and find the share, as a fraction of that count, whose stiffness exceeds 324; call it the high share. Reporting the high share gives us 0.50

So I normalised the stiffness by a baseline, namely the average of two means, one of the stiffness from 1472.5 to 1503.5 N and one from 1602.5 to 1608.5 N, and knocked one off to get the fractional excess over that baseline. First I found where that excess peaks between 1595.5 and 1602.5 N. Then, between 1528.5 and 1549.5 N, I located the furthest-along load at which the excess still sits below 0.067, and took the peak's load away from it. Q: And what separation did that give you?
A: -56 N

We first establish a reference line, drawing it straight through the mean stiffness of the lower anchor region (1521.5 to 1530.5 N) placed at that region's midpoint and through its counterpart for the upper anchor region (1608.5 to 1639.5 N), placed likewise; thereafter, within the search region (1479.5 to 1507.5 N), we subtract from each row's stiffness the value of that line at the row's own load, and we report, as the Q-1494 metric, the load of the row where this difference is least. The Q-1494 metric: 1480.0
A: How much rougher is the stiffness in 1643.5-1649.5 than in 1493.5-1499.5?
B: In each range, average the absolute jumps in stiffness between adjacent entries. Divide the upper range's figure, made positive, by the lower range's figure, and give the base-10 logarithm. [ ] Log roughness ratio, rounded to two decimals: 0.20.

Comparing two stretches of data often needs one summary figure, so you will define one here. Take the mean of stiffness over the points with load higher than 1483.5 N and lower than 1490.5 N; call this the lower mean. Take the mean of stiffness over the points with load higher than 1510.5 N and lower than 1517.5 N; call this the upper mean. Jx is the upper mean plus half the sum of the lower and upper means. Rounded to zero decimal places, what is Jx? 638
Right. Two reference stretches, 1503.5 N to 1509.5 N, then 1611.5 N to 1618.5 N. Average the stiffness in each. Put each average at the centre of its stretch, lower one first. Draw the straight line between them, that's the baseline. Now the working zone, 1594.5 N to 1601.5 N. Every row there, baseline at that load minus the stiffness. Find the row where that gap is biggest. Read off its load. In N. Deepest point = 1596.0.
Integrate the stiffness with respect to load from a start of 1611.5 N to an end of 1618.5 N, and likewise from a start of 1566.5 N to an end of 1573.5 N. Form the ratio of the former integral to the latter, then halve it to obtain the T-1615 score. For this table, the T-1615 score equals 0.48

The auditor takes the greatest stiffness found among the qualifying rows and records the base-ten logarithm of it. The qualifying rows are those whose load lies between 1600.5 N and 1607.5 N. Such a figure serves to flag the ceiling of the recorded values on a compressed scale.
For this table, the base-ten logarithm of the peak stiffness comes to 2.52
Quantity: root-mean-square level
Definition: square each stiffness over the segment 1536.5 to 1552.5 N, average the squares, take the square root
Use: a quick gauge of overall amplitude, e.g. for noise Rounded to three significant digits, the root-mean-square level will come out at 327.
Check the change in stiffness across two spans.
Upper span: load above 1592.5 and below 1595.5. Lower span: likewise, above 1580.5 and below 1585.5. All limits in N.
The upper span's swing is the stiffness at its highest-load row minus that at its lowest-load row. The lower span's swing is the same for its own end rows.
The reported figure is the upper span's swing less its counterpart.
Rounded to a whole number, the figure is -11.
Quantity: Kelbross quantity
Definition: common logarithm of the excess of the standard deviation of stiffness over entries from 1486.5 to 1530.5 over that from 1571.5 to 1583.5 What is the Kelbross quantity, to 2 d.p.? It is 1.07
